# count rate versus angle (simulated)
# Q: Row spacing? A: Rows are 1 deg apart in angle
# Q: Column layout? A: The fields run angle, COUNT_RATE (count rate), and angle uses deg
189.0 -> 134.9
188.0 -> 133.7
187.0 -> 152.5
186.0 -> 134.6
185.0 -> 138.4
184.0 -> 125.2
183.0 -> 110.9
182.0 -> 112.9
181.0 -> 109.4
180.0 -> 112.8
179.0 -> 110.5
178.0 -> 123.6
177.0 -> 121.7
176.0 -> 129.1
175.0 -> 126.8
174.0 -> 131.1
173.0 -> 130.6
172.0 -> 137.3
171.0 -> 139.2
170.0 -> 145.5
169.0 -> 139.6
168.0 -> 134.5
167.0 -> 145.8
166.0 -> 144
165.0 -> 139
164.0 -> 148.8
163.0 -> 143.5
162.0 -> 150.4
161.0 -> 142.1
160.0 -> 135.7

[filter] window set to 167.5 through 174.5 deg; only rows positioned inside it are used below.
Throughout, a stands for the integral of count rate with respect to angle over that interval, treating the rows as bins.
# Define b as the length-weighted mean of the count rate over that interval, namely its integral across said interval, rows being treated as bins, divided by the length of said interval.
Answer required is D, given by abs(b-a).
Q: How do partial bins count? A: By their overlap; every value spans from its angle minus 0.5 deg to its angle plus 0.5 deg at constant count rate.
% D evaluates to 821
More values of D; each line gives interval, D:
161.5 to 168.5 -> 862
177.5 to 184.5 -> 690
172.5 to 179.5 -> 749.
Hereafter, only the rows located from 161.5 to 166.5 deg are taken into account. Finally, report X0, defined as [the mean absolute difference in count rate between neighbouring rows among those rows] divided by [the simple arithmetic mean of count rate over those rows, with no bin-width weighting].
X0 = 0.0465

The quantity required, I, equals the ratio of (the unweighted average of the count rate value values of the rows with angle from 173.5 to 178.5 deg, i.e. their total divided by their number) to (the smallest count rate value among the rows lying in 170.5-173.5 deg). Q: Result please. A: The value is 0.97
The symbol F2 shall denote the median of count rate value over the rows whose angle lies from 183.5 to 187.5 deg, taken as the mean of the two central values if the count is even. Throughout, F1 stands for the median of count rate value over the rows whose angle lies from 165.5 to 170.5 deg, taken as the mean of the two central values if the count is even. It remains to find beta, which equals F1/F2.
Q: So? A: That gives 1.1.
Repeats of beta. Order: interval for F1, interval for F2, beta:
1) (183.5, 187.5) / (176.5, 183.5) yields 1.2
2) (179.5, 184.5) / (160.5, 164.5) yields 0.8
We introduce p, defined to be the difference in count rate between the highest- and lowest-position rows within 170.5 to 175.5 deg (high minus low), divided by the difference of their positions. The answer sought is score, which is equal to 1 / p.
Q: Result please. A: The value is -0.32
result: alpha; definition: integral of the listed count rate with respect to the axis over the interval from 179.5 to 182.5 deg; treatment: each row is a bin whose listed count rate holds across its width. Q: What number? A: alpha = 335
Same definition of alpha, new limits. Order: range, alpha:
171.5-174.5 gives 399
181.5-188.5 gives 908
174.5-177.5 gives 378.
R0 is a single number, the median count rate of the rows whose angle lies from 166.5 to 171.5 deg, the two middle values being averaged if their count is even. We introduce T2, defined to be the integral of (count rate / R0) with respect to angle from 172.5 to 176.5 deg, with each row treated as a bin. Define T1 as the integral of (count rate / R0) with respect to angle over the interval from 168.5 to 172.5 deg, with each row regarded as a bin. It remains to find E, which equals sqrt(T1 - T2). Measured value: 0.6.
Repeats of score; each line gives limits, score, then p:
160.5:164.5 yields 0.45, 2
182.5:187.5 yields 0.10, 10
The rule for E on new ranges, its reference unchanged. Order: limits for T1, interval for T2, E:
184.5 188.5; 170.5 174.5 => 0.4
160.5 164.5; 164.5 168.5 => 0.4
